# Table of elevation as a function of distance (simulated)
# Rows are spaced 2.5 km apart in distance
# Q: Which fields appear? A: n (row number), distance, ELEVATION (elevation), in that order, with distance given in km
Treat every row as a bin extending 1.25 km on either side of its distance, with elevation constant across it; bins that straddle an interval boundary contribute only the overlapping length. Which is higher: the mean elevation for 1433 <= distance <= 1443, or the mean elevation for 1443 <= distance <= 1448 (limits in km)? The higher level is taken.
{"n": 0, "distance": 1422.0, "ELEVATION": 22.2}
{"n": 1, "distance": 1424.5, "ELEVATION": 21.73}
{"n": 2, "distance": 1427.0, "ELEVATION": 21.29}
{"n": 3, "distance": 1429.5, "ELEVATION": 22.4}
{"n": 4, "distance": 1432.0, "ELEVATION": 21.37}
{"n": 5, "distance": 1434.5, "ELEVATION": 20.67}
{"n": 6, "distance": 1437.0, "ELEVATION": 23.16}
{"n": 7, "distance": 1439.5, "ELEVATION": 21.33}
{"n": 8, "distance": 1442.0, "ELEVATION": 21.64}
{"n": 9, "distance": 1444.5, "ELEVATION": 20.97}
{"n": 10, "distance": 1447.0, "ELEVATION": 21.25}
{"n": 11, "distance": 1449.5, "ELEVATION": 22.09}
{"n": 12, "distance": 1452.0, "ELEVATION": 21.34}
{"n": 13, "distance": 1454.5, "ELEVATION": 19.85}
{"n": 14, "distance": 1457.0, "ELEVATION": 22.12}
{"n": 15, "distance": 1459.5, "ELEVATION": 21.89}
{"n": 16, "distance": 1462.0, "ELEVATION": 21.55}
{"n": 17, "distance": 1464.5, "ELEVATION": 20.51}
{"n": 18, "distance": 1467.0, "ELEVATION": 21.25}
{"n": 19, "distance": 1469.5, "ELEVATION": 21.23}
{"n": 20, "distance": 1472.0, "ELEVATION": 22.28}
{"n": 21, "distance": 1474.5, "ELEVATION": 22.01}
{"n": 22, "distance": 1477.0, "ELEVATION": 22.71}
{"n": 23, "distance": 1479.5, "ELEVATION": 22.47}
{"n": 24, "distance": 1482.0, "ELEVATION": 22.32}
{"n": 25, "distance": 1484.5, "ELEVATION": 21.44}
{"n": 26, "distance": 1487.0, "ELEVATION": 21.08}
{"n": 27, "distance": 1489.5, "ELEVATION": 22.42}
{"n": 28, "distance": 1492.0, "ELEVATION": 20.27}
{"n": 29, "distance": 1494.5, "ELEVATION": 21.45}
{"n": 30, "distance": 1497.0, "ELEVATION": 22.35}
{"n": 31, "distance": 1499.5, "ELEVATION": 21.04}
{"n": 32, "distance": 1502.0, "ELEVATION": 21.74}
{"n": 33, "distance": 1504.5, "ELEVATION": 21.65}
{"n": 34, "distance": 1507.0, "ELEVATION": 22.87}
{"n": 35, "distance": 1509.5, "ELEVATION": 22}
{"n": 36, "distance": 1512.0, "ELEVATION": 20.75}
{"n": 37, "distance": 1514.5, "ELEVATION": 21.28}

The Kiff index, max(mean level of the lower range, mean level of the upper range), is 21.7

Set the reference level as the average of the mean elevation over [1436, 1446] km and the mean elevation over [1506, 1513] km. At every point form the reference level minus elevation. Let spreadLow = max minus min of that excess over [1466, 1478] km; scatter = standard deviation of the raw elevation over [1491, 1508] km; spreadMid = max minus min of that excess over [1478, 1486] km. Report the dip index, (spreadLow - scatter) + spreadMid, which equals 1.7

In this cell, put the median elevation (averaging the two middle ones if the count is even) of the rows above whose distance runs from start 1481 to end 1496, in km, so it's 21.4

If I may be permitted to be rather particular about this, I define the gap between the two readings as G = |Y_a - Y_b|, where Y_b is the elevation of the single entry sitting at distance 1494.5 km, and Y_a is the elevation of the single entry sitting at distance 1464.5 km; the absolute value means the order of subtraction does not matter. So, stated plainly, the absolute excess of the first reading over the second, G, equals 0.94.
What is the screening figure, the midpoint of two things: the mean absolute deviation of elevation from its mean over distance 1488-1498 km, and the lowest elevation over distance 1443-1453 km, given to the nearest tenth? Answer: 10.9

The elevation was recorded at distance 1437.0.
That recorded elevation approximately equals 23.16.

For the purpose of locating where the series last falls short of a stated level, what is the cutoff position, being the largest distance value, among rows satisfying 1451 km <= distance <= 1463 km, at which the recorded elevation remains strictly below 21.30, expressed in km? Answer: 1454.5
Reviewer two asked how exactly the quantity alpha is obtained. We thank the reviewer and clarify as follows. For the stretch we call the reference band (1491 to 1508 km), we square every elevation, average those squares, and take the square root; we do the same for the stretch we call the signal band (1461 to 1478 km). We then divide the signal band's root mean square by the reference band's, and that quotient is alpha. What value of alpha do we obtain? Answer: 1.00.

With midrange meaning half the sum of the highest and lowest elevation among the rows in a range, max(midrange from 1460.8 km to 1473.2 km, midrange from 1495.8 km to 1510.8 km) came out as 22.0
